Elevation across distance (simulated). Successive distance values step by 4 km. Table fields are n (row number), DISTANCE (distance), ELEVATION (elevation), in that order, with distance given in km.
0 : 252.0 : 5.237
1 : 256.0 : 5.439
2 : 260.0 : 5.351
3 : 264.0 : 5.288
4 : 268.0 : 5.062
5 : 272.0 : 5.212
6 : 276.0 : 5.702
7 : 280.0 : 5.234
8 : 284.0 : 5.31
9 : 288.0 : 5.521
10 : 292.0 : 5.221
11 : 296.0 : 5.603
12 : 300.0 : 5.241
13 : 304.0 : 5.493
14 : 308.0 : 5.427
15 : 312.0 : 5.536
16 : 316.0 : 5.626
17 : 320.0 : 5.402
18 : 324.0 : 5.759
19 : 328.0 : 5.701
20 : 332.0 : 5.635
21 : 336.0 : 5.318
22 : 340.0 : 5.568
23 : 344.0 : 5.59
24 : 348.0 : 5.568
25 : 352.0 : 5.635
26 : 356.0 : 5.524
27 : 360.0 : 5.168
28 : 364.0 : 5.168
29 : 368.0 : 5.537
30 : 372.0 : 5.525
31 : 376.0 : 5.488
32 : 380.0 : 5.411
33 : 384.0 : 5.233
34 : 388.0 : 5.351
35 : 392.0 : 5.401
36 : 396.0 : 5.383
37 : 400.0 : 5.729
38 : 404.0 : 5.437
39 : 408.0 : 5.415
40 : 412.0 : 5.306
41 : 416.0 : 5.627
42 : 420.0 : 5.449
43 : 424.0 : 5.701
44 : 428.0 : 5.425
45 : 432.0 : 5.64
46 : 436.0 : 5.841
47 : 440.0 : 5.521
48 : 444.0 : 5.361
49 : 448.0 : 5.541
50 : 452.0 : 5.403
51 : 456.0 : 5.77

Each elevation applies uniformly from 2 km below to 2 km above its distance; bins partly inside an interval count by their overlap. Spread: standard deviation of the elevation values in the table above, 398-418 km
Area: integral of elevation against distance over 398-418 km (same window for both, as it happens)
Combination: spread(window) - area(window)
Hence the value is -109.9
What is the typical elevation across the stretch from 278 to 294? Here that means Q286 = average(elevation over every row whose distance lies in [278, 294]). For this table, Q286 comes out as 5.32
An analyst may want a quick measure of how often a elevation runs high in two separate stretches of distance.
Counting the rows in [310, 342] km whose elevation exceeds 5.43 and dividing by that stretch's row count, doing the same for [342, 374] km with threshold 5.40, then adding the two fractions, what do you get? 1.50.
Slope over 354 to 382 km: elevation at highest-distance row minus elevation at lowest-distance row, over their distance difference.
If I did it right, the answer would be -0.005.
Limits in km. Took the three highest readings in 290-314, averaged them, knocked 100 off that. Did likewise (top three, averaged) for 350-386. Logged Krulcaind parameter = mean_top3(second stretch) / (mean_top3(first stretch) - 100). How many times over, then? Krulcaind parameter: -0.0589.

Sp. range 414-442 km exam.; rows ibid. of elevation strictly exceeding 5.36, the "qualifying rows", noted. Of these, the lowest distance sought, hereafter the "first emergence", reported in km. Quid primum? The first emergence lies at 416.0 km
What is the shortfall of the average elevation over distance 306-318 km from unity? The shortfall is -4.53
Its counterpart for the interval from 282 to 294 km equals -4.35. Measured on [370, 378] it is -4.51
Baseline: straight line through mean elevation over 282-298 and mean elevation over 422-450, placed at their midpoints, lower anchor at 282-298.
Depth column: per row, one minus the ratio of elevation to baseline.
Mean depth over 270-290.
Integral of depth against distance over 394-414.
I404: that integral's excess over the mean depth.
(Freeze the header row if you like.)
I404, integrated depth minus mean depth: 0.31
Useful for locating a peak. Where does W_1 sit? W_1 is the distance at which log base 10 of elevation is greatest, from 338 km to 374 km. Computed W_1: 352.0 km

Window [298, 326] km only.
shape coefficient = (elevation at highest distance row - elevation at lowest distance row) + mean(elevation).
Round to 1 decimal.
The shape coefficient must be 6.0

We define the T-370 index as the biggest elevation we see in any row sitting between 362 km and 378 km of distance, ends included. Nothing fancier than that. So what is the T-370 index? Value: 5.537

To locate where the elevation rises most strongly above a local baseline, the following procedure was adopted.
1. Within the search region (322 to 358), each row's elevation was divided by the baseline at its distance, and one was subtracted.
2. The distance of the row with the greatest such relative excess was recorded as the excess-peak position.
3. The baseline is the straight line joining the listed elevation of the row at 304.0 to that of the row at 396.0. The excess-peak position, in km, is 324.0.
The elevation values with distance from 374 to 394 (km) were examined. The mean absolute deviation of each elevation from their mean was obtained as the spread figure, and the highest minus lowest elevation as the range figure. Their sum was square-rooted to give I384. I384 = 0.57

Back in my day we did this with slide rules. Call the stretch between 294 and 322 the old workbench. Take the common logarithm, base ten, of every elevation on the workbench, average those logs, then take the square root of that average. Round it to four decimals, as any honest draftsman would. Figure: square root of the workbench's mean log 0.8592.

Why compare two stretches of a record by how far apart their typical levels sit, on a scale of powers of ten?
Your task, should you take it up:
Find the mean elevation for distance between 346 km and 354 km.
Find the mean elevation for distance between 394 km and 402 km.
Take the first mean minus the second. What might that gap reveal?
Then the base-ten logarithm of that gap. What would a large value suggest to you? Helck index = -1.3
